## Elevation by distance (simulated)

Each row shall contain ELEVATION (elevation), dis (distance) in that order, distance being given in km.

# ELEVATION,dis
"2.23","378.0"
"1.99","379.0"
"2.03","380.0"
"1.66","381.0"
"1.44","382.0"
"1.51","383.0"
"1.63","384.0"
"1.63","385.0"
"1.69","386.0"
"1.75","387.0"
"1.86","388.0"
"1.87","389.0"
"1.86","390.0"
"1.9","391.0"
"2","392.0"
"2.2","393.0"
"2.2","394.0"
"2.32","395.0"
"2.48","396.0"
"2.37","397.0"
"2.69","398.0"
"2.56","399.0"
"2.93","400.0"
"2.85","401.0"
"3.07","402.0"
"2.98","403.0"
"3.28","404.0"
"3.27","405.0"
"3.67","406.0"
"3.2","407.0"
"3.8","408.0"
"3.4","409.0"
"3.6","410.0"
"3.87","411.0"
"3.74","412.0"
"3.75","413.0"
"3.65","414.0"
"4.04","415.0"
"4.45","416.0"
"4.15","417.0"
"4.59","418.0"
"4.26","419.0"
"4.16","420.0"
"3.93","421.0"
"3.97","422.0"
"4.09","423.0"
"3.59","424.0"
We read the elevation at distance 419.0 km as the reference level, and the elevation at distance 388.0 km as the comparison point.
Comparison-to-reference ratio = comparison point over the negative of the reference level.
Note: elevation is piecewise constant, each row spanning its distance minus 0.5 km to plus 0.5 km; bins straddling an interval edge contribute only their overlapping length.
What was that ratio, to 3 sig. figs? -0.437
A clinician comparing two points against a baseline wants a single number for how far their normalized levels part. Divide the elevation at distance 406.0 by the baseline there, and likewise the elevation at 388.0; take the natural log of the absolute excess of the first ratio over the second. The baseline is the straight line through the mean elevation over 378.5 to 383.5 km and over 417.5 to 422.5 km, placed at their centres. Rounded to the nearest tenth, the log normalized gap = -1.4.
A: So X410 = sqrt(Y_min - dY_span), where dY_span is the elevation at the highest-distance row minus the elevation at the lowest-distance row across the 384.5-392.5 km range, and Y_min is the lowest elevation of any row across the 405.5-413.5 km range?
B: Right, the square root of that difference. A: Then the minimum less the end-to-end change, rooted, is 1.68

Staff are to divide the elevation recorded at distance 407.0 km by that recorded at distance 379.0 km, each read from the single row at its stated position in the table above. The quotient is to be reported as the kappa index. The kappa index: 1.61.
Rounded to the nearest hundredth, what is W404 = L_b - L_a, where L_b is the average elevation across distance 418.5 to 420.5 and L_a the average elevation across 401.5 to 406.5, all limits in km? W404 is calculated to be 0.96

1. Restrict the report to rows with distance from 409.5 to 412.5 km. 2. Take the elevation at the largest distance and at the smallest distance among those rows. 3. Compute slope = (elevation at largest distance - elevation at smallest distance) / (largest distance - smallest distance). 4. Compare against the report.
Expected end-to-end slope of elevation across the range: 0.070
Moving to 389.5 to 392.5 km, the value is 0.070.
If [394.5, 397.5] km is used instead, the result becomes 0.025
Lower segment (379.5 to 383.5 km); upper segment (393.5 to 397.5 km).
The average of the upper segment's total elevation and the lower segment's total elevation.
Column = 8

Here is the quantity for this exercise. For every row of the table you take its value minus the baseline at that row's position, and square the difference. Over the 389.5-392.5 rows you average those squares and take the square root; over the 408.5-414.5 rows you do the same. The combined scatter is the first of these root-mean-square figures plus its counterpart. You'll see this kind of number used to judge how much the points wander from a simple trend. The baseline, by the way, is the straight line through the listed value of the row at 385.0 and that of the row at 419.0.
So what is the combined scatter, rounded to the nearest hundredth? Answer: 0.31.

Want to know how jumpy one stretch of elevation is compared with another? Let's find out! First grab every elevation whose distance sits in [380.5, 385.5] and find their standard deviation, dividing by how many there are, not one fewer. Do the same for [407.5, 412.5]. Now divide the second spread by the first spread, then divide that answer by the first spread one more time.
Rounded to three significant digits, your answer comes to 23.3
